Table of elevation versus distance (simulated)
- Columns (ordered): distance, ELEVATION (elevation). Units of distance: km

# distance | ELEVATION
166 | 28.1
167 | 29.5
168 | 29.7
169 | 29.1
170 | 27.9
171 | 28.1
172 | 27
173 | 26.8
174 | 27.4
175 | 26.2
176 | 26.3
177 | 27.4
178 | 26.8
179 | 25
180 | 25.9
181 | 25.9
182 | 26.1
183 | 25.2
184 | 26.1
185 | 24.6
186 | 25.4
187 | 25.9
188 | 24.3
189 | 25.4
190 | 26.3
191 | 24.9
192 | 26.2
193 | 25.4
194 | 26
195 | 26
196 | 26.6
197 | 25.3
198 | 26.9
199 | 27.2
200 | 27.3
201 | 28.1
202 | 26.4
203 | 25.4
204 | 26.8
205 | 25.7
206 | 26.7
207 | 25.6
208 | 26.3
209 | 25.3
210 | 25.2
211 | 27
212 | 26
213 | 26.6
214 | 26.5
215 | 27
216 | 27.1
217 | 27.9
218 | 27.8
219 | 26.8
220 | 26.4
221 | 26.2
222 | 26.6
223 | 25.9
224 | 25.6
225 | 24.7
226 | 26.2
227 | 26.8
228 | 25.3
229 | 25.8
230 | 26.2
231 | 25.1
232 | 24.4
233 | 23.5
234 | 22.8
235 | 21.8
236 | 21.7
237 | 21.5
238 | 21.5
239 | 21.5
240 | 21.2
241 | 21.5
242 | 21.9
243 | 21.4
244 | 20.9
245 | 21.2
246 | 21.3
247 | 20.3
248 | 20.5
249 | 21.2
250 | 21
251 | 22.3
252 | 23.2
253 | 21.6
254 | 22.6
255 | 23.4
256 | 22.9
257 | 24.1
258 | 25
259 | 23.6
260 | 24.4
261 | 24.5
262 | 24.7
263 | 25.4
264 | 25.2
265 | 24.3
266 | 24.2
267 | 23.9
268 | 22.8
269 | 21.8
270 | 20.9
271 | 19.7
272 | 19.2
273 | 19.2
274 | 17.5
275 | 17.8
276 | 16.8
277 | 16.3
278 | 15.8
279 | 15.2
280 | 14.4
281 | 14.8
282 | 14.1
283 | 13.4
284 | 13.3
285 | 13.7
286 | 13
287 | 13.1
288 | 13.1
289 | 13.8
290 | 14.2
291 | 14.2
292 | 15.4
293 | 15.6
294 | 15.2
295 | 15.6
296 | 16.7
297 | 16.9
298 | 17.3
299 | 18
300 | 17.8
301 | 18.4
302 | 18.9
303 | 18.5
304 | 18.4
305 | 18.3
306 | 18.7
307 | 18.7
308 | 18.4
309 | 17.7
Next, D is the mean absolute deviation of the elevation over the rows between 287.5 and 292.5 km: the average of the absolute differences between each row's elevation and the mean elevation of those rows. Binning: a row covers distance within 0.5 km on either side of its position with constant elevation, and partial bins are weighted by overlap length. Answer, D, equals 0.55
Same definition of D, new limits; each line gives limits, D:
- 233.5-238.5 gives 0.38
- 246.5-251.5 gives 0.55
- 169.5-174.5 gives 0.45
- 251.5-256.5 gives 0.51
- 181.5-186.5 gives 0.50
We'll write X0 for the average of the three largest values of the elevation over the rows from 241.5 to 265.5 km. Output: 25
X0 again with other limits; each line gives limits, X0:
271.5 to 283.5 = 19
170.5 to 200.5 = 28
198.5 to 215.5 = 28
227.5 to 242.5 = 26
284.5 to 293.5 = 15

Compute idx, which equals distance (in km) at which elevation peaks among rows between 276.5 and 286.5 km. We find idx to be 277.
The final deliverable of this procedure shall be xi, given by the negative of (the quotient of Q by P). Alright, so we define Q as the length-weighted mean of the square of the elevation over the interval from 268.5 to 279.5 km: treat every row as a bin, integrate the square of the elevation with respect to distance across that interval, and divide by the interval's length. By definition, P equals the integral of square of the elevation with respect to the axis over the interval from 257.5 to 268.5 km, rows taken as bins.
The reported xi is -0.051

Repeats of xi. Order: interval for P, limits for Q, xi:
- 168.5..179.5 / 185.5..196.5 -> -0.082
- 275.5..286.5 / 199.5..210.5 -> -0.292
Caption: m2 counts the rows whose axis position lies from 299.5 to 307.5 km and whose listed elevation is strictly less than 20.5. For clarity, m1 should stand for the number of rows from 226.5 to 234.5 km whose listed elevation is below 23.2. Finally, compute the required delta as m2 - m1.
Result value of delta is 7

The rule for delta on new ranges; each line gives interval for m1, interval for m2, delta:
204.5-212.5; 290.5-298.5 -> 8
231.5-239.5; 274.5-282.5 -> 2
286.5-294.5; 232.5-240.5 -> -8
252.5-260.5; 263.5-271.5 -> -2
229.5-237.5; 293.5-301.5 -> 4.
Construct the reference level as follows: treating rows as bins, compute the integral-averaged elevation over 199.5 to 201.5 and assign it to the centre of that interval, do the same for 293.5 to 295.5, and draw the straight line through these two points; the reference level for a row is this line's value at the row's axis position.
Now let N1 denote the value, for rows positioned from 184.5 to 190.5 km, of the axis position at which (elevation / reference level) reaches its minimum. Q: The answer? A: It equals 185 km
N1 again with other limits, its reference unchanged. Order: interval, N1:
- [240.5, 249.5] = 247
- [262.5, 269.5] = 269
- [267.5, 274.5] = 274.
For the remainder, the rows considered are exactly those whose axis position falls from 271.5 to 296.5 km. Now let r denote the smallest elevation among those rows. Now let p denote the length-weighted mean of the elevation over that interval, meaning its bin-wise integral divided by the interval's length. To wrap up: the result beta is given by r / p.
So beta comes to 0.852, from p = 15.3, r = 13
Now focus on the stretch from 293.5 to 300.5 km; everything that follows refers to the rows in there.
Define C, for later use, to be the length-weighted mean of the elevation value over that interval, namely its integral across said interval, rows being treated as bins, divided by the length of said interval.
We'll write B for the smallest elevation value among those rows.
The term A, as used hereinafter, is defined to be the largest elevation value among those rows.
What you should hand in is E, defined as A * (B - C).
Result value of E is -29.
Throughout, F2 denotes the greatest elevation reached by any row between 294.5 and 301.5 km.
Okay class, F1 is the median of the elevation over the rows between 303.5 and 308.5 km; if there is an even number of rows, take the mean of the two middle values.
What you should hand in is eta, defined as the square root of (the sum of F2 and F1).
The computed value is 6.07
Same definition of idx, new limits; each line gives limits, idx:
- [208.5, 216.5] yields 216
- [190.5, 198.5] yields 198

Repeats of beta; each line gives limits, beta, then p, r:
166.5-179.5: 0.910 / 27.5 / 25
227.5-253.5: 0.909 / 22.3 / 20.3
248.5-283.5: 0.645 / 20.8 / 13.4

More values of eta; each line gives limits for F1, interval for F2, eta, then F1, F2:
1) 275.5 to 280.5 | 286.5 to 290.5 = 5.48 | 16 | 14.2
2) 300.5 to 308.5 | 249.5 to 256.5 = 6.47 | 18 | 23.4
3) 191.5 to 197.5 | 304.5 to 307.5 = 6.69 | 26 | 18.7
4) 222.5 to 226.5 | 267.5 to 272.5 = 6.97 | 26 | 22.8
